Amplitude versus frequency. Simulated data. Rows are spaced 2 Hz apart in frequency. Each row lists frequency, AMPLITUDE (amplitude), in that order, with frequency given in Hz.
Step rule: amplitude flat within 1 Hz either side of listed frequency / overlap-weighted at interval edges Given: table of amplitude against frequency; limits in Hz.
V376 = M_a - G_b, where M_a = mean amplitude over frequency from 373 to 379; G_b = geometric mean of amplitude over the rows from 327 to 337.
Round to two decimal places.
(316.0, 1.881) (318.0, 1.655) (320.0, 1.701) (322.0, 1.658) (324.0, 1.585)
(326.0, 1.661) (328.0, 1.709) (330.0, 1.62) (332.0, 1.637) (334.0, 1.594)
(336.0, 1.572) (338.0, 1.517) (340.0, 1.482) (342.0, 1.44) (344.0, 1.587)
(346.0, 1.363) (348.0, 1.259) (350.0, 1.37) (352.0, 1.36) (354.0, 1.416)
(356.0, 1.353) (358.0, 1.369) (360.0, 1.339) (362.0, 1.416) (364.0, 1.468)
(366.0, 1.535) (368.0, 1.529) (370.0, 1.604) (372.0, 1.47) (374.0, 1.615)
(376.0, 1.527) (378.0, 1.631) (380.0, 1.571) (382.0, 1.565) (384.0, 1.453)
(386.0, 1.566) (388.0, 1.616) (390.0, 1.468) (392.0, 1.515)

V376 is -0.03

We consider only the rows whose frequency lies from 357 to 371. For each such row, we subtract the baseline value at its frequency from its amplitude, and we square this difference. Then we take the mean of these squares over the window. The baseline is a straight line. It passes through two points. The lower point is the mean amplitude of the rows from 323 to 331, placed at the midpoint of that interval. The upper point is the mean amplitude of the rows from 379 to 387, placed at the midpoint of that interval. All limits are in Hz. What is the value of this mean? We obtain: 0.021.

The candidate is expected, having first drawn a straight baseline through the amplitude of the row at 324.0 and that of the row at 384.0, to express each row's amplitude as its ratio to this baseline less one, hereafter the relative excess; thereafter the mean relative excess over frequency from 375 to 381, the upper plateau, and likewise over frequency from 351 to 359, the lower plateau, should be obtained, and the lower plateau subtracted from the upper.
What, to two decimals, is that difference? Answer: 0.17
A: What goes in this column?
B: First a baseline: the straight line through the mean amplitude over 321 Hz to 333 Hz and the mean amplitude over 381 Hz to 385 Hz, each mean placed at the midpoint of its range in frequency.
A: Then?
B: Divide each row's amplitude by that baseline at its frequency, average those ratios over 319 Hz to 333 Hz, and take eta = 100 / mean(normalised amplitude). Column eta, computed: 100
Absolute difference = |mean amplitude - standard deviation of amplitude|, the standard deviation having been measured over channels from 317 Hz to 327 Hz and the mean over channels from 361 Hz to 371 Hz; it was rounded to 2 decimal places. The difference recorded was 1.47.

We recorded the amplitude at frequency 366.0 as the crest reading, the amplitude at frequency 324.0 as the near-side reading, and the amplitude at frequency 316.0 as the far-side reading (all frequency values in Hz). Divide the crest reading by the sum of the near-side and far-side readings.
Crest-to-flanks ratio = 0.443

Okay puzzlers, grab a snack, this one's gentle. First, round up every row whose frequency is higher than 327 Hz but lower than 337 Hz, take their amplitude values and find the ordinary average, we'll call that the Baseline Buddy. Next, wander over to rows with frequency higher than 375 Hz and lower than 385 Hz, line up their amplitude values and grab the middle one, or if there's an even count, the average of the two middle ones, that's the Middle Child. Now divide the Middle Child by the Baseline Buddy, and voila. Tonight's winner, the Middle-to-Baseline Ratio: 0.96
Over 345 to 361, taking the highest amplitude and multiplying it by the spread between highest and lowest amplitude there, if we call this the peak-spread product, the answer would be 0.22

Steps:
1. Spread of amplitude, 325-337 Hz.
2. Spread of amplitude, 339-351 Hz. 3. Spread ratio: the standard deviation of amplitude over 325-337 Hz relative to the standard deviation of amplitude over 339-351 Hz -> 0.43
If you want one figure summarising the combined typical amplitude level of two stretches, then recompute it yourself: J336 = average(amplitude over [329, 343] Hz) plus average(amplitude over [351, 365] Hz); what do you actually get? 2.94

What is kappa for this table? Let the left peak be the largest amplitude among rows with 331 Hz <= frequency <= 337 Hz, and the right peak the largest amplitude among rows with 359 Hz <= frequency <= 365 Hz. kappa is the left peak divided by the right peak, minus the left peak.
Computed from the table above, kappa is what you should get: -0.52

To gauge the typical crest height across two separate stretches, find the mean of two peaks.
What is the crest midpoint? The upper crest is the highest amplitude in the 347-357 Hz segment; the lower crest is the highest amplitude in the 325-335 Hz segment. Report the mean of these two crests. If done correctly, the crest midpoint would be 1.56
